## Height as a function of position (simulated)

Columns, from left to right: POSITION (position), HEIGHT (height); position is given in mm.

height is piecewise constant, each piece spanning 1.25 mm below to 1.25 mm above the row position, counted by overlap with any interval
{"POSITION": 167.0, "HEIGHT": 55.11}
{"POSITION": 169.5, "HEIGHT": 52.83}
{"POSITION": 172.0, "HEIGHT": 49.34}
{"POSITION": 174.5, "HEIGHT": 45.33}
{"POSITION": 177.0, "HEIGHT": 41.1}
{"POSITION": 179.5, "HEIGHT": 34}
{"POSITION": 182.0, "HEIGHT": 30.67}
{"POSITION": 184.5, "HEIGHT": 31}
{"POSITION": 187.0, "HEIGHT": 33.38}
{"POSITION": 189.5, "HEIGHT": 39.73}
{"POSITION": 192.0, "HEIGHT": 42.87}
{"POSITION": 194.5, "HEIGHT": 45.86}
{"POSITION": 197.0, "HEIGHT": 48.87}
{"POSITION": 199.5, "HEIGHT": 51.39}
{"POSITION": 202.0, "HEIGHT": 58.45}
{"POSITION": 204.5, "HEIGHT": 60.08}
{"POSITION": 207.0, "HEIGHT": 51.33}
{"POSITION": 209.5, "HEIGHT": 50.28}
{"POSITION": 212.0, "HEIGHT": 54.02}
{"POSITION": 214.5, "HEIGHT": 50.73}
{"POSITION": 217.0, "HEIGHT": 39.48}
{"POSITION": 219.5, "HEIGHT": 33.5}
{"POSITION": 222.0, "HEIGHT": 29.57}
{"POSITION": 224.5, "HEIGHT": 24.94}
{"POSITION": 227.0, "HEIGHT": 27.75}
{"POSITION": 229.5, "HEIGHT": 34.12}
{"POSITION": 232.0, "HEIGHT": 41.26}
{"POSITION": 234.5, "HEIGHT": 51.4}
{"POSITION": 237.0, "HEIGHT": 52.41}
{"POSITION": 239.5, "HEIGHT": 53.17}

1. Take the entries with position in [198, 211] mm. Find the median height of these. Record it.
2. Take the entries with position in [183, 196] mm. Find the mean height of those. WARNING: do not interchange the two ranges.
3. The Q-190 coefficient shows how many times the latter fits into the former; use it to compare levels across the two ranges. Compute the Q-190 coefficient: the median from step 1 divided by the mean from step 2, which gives 1.3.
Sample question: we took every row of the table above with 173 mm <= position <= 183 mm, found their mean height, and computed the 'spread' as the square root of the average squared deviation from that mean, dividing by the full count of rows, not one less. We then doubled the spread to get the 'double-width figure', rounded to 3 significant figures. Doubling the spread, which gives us 11.5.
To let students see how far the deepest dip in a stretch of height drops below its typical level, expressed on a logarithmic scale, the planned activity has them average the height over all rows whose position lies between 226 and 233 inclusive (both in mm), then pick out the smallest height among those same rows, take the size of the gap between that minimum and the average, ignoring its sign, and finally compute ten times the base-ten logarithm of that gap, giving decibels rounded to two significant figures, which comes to 8.2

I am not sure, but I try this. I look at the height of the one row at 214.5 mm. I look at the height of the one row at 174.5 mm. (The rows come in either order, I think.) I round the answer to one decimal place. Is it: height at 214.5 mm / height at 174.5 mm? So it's 1.1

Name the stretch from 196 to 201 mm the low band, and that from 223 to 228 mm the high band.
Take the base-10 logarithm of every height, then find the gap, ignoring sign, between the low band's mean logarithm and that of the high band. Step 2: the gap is 0.28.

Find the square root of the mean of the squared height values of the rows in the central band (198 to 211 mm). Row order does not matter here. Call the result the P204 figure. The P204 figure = 54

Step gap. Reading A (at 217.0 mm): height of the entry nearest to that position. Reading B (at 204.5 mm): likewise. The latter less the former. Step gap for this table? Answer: 21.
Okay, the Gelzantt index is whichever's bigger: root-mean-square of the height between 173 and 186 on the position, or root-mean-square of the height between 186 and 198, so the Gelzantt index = 42.5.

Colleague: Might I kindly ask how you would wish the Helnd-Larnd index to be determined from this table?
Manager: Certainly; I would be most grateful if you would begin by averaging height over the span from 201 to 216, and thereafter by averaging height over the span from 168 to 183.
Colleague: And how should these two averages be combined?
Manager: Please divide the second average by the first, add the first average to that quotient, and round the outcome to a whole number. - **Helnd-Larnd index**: 55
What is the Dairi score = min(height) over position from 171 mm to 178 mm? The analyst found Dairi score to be 41.1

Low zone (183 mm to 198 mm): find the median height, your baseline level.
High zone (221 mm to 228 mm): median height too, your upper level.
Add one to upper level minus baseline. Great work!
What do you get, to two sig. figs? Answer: -13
